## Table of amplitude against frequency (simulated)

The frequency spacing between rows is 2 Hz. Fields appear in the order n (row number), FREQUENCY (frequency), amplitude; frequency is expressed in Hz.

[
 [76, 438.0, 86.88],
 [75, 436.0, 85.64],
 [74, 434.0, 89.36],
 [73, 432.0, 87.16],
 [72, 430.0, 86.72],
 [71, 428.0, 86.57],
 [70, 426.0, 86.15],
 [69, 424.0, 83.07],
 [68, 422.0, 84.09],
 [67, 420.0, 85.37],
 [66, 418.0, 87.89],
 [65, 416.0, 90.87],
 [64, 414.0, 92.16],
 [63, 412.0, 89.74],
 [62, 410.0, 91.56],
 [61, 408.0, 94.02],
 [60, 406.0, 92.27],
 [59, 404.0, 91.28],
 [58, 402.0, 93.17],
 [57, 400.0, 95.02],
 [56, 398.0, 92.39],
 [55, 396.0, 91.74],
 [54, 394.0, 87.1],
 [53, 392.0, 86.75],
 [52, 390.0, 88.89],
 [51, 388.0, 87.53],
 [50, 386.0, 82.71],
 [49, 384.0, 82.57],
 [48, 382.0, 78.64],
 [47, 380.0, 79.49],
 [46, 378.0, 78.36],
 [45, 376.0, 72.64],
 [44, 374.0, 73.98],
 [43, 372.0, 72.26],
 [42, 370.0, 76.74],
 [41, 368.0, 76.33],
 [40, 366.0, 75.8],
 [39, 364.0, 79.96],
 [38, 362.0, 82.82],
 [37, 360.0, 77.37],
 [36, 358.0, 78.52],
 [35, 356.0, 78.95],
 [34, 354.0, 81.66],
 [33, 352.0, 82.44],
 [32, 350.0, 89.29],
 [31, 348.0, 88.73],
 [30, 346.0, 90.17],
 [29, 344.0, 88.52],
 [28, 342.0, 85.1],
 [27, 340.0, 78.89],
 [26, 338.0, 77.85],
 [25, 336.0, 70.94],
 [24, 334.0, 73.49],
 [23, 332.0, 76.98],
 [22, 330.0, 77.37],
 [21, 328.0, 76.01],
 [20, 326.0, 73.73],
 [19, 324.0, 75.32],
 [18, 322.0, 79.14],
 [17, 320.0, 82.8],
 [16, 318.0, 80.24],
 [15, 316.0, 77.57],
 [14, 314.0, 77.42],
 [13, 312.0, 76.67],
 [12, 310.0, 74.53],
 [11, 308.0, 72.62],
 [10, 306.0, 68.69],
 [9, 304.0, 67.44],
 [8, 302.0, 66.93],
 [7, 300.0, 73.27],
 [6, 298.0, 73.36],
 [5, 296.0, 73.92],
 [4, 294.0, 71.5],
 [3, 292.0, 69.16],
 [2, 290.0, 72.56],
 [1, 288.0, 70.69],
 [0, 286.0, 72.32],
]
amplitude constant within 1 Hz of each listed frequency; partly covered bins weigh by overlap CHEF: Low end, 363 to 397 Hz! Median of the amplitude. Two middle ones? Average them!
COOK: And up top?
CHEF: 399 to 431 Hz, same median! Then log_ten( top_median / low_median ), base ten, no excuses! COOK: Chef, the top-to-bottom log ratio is 0.055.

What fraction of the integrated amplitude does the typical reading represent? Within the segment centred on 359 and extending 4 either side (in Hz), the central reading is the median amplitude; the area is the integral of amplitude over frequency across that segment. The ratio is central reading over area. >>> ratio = 0.1239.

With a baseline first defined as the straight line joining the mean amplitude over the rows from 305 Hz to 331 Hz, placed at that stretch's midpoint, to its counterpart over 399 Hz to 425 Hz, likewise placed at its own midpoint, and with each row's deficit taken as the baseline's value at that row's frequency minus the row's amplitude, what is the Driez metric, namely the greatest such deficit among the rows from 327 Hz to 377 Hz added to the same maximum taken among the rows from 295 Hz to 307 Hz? 19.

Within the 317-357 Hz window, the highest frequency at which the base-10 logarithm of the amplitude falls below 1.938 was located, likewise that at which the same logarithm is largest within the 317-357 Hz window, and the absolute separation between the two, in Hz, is 10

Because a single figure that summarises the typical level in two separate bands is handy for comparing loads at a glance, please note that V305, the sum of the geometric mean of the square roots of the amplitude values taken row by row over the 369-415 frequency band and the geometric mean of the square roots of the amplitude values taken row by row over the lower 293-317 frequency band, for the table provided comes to 17.77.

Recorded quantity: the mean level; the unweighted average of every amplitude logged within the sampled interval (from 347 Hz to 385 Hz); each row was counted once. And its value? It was 79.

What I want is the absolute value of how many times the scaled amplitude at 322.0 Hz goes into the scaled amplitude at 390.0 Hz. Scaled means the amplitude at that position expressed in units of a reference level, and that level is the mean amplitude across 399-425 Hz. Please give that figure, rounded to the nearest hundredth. 1.12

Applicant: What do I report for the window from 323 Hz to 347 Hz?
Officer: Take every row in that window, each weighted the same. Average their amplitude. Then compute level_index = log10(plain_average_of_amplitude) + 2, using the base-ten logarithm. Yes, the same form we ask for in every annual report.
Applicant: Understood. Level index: 3.90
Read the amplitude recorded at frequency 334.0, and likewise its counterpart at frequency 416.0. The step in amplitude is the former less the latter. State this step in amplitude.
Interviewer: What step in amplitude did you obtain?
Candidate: -17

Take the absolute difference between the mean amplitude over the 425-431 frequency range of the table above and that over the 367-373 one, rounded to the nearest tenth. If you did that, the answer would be 11.4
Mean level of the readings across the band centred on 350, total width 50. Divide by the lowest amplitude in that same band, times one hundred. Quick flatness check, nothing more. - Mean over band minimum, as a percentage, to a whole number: 112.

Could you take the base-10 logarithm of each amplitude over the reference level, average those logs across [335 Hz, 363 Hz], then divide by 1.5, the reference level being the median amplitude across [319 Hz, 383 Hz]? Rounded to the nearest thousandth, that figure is 0.013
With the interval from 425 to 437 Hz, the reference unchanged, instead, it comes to 0.030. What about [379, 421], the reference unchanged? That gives 0.035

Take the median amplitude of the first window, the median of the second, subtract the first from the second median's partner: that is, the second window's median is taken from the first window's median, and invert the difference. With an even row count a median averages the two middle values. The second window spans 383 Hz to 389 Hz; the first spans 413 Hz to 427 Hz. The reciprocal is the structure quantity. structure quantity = 0.29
